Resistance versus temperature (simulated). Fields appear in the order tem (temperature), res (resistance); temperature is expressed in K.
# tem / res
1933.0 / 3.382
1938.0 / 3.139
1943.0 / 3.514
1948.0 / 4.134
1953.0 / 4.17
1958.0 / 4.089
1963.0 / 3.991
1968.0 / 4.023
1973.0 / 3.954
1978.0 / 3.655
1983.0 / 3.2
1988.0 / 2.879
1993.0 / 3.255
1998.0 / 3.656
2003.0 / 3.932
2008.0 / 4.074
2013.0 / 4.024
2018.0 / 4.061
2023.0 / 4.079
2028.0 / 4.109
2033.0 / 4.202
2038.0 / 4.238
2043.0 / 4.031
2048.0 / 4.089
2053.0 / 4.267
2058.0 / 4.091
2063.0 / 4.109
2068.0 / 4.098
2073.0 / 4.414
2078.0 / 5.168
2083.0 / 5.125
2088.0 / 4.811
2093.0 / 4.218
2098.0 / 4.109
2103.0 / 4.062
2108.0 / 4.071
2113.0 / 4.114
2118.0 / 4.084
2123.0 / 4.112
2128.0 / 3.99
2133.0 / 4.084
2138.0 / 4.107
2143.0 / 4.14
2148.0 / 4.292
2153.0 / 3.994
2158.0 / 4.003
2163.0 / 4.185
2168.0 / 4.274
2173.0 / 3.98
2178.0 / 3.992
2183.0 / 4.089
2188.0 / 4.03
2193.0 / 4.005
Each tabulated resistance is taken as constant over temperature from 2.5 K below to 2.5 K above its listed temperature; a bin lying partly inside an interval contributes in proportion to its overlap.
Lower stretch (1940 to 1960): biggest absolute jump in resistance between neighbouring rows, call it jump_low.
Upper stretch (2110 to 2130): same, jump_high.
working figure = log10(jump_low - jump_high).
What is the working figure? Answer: -0.30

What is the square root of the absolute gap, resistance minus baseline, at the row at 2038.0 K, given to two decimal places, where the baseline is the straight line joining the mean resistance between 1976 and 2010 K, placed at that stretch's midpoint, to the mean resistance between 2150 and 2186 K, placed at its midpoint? 0.76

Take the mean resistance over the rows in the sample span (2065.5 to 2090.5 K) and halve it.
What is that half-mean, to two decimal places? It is 2.36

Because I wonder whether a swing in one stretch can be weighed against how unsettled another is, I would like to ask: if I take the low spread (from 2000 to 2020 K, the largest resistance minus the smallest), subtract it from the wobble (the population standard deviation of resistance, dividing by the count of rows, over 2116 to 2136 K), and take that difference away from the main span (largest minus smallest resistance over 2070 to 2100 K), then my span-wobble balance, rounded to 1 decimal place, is 1.2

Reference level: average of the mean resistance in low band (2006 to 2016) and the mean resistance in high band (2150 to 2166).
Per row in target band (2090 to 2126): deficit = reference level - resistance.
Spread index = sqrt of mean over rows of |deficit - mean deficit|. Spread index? 0.18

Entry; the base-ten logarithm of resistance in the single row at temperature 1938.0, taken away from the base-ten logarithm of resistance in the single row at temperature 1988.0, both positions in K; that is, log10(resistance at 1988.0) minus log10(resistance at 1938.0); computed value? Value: -0.04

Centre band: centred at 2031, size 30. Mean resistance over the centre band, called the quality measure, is 4.12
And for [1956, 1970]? 4.03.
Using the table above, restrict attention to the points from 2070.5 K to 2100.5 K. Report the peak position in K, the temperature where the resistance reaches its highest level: 2078.0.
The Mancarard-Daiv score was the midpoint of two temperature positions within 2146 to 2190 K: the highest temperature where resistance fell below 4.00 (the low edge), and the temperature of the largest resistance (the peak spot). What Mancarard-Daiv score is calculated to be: 2163.0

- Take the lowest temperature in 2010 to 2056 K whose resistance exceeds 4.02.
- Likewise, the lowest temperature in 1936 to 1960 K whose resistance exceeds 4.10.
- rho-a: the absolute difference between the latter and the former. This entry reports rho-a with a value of 65 K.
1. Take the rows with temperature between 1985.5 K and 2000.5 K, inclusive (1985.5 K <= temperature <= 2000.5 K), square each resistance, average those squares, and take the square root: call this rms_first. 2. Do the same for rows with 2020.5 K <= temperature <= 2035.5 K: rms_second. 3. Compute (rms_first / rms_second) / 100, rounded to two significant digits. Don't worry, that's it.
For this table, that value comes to 0.0079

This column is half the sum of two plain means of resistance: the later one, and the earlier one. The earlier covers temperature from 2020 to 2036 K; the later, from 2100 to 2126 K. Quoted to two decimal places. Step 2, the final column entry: 4.11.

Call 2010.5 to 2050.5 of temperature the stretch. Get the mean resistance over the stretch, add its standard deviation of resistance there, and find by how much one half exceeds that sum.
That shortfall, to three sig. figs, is -3.68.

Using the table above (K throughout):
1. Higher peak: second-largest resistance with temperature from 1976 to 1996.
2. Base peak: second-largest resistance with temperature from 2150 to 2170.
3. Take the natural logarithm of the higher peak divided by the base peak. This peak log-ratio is -0.25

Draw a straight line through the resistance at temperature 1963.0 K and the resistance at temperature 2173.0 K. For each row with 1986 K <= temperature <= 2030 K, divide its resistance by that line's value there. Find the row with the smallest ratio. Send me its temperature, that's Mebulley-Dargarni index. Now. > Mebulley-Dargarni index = 1988.0 K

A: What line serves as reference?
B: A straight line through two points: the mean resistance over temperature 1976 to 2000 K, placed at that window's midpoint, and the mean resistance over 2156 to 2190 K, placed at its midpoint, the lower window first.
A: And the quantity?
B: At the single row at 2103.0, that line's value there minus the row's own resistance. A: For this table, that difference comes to -0.27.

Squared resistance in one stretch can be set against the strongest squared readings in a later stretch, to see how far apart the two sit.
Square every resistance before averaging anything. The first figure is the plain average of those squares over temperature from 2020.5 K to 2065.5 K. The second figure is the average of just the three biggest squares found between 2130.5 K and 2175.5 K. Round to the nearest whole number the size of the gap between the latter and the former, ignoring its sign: 1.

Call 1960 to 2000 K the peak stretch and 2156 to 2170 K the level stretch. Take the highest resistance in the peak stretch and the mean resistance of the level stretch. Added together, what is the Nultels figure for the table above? 8.18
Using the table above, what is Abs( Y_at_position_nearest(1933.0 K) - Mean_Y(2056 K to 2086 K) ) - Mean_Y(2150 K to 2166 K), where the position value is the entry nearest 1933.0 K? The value -2.94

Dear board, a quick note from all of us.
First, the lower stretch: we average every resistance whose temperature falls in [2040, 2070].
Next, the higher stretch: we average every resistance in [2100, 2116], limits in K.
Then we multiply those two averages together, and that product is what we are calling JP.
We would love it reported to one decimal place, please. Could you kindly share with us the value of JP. 16.8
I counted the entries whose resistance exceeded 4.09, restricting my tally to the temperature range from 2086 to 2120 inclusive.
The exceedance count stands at 4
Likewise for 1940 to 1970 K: 2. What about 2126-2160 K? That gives 3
